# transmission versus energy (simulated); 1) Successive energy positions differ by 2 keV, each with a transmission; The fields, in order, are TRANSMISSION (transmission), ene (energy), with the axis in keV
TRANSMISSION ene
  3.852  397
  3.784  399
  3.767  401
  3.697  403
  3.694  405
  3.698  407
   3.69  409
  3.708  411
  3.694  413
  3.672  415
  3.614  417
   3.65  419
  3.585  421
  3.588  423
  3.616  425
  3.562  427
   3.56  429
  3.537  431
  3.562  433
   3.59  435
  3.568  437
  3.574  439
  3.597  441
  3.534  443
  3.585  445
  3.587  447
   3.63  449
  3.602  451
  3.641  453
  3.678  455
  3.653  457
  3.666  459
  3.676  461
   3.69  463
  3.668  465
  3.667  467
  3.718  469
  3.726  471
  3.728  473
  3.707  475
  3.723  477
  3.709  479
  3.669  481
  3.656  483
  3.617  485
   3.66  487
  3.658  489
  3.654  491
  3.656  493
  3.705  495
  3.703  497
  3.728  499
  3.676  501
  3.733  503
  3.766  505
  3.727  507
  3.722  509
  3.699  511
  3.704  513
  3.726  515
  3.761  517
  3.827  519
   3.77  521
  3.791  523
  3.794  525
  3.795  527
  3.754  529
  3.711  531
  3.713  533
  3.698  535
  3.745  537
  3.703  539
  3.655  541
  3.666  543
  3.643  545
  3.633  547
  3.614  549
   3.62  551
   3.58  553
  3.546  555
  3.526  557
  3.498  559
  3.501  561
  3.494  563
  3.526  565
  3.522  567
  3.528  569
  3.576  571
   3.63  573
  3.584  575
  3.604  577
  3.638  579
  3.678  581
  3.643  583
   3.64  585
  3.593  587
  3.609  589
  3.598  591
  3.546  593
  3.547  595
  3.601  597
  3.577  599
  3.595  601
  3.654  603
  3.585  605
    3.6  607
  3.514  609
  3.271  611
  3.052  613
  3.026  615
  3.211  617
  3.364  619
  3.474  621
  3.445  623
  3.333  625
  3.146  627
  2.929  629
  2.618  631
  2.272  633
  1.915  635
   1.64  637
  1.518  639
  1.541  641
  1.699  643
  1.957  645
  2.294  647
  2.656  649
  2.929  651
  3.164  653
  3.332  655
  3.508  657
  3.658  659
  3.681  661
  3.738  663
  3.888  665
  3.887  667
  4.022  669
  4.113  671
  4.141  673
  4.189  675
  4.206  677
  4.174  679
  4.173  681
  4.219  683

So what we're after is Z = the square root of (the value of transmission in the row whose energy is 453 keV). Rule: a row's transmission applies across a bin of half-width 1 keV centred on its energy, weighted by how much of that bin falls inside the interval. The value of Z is 1.91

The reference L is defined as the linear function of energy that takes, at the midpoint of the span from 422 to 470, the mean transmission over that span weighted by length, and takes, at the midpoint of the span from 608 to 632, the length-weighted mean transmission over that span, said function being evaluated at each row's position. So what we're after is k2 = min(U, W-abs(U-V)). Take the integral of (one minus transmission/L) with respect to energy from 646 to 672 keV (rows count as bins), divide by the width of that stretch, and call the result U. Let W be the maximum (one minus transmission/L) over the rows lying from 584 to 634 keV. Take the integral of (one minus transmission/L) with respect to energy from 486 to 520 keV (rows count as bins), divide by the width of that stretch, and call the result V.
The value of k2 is -0.112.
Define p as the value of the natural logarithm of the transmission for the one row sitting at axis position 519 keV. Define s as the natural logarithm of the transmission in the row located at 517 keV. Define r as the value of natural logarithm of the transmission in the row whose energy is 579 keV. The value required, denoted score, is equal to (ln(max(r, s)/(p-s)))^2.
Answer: 19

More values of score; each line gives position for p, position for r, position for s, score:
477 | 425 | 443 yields 10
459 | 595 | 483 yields 38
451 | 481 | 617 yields 6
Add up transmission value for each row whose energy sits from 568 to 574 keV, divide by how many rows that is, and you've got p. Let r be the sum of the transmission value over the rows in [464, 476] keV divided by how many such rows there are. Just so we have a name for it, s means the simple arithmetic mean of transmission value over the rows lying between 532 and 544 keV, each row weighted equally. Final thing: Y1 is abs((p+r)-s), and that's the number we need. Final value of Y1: 3.58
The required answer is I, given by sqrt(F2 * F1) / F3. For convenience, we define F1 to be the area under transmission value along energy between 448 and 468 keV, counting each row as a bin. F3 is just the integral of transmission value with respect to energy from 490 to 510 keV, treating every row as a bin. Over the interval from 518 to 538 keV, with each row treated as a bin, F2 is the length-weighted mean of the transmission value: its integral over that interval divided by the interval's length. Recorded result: 0.22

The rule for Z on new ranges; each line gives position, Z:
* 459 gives 1.91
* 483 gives 1.91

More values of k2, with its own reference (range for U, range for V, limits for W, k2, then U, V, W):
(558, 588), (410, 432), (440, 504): -0.080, -0.08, 0.02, 0.02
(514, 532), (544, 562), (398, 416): -0.099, -0.10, -0.06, 0.01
